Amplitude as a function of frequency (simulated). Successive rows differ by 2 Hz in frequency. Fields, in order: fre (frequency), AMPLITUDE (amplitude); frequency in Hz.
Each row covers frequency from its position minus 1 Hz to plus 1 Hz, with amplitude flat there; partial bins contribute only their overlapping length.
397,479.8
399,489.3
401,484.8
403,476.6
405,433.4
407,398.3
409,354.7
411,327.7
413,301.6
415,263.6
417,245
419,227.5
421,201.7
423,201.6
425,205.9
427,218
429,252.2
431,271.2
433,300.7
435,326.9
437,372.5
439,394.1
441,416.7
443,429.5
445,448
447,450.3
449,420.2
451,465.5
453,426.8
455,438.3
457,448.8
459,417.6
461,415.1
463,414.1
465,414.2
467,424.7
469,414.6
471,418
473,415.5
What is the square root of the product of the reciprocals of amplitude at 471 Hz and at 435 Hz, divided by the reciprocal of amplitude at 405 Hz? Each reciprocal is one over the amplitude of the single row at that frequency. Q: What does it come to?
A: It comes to 1.17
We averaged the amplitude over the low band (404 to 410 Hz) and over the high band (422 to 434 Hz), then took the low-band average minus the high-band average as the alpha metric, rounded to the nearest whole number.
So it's 154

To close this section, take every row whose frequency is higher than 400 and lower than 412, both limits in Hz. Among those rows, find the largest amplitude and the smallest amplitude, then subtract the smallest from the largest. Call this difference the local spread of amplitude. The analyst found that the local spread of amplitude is 157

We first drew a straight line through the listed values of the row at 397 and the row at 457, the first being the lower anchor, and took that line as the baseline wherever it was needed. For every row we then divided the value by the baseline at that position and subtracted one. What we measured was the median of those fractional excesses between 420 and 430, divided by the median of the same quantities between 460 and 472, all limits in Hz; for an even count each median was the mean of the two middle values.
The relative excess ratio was 8.5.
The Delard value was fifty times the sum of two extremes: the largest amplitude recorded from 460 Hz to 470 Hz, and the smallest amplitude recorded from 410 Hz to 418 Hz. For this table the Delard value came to 33485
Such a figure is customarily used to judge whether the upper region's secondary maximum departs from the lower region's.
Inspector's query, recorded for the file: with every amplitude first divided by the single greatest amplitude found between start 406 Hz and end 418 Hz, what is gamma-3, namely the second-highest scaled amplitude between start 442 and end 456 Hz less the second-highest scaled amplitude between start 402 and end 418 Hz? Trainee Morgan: 0.04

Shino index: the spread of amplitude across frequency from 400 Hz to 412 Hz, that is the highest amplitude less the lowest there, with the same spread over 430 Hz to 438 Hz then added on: 258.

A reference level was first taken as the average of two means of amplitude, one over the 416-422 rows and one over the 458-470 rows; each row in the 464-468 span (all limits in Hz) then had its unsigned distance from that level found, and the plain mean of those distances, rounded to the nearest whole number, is 99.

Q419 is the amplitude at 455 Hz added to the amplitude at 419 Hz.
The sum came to 666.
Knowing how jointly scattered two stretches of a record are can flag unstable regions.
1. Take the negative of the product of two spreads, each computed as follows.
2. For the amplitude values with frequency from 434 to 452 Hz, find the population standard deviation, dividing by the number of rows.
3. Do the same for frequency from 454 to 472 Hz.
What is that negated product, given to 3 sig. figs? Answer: -482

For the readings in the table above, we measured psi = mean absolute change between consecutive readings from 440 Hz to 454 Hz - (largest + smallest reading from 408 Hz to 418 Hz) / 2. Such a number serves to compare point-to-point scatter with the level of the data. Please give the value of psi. -275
